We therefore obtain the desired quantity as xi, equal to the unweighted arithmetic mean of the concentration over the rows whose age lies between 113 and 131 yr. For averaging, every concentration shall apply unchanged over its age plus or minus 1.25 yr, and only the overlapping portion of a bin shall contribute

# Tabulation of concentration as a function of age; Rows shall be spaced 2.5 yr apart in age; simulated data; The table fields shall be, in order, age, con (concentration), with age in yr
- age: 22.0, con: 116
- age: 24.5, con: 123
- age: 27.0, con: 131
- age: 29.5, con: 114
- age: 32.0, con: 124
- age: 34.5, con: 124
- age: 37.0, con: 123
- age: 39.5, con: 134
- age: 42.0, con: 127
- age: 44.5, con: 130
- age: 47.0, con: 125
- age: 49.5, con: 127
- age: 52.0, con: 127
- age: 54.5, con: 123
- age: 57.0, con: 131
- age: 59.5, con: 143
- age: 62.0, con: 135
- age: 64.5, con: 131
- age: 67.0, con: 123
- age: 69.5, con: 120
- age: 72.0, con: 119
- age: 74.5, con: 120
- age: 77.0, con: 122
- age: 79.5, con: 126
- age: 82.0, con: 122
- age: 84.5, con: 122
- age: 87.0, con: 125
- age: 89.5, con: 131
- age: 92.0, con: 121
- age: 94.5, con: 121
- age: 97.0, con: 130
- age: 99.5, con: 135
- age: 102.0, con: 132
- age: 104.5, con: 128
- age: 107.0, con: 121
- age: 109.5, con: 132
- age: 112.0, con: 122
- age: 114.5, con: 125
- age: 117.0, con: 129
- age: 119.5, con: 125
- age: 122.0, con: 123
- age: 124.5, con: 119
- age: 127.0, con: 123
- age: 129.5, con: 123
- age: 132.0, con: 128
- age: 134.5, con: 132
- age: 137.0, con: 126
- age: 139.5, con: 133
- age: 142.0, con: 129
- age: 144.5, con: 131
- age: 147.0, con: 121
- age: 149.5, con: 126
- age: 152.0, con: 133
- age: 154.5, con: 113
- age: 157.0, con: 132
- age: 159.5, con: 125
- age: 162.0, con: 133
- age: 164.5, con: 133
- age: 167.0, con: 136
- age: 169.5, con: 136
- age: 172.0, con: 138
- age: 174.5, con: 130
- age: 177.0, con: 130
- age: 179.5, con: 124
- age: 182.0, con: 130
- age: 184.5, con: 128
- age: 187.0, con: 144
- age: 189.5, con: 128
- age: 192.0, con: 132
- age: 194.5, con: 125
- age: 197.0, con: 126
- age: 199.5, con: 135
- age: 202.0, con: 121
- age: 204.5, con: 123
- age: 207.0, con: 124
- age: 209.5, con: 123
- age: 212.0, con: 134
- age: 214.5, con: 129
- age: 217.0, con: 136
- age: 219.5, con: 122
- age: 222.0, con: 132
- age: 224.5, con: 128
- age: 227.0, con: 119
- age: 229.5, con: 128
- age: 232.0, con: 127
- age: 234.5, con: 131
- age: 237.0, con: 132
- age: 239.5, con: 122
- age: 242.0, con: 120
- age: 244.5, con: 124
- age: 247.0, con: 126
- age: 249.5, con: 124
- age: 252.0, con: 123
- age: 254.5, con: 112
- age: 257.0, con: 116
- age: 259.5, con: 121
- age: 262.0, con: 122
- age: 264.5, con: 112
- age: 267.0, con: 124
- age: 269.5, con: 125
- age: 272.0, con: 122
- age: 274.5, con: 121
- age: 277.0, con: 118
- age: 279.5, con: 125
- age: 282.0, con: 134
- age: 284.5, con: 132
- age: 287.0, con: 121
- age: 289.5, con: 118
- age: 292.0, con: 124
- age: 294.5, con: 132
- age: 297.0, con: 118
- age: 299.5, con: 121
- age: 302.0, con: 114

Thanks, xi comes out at 124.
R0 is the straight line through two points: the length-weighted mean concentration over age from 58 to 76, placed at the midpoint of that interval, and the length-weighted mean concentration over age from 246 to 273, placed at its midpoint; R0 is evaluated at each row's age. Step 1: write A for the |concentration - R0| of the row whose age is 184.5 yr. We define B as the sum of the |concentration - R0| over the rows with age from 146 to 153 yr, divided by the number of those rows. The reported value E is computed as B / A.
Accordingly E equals 1.0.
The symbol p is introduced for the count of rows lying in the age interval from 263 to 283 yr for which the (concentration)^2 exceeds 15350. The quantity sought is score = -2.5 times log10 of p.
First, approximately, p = 4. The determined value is -1.5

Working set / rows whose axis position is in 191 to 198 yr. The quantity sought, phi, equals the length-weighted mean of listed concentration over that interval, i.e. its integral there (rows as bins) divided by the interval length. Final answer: 128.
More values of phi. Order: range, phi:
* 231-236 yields 129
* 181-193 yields 132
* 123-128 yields 121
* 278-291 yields 126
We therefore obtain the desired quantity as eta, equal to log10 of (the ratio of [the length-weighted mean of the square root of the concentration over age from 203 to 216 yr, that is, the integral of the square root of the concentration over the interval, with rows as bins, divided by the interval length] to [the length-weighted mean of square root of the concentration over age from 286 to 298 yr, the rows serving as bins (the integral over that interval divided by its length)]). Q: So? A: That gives 0.007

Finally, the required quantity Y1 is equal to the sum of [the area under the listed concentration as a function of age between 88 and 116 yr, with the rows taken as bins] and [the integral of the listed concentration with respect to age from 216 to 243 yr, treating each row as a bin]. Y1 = 6987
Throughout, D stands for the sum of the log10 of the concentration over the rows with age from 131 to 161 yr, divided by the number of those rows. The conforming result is 2.10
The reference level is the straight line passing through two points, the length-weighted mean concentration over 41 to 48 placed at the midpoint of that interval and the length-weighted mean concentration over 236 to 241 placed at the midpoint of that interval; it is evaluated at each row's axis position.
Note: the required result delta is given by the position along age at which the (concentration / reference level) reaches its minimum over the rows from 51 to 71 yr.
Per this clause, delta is 69.5 yr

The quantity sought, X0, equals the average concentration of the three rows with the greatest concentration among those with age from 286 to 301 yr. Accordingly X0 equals 126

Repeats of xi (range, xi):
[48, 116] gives 126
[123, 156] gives 126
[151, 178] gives 131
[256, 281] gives 121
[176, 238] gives 128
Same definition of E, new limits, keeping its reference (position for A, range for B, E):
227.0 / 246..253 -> 1.3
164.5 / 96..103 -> 0.7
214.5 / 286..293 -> 0.4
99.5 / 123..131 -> 0.4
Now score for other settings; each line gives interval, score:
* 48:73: -1.9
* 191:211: -1.7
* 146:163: -1.7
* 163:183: -2.3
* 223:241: -1.7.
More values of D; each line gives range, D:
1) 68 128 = 2.10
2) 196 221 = 2.10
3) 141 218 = 2.11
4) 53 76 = 2.10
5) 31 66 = 2.11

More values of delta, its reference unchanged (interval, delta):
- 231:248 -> 242.0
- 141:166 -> 154.5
